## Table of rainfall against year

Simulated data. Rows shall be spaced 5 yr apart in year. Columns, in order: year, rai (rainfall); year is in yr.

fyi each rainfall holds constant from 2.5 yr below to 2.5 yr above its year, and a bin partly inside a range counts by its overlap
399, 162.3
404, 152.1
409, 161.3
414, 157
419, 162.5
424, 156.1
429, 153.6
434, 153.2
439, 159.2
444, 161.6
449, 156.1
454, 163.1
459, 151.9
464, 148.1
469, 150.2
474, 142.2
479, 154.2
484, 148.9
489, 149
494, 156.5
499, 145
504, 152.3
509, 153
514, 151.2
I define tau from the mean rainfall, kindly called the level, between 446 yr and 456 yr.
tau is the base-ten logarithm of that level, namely 2.203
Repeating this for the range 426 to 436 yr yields 2.186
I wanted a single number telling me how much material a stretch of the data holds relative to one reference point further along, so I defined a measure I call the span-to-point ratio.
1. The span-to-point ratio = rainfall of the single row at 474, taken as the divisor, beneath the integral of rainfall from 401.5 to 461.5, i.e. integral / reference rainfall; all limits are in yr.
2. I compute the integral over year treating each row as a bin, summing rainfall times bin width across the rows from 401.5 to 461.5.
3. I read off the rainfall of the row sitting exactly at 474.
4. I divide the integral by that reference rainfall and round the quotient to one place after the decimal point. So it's 66.4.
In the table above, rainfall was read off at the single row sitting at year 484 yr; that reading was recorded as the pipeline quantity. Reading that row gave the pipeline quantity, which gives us 148.9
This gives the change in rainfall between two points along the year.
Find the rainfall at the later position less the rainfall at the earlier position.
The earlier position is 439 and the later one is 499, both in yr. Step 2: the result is -14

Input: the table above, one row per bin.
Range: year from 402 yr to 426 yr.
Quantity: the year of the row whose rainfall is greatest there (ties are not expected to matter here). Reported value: 419 yr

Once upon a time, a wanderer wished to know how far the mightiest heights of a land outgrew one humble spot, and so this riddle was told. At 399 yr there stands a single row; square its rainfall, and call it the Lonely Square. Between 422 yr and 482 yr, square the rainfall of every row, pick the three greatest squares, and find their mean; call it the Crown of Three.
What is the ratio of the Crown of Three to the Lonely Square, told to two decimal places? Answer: 0.99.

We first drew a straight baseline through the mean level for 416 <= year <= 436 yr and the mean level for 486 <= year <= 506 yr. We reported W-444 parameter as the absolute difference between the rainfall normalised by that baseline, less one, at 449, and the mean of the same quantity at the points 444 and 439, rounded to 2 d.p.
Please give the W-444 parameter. 0.02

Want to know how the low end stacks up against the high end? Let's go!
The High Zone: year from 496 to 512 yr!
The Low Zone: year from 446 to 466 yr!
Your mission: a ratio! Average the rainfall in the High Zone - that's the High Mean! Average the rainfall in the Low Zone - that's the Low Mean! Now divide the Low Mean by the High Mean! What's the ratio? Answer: 1.03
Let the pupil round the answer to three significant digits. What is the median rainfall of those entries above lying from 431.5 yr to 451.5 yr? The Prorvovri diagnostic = 158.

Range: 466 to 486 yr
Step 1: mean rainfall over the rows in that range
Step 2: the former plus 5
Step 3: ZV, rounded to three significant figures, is 154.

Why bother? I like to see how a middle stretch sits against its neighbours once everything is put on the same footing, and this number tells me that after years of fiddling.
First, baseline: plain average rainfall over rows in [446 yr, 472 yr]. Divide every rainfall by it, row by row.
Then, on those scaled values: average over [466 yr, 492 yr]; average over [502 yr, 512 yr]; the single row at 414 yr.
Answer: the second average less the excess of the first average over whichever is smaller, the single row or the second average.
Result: 1.02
